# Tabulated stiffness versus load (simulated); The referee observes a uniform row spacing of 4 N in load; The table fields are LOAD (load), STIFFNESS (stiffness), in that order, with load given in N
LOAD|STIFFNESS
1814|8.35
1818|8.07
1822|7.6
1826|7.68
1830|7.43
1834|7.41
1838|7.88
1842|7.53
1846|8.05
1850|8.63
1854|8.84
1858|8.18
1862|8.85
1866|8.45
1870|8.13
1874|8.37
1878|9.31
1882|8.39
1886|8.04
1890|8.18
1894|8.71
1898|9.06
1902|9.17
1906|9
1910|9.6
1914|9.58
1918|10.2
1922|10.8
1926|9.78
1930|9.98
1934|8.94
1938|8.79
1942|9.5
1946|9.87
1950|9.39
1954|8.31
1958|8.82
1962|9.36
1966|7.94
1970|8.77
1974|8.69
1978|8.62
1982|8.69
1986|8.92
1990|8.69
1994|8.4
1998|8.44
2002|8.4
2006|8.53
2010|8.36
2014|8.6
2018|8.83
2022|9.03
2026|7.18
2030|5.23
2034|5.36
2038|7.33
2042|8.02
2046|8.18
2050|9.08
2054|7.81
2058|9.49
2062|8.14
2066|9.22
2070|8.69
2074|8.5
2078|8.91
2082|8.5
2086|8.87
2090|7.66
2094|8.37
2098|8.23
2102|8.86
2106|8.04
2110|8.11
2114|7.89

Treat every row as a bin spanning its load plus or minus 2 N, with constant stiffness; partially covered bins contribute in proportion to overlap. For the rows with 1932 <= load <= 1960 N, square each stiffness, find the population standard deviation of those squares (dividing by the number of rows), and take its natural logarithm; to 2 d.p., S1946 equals 2.18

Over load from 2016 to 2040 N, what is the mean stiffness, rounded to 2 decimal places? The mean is 7.16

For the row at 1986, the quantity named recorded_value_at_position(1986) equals 8.92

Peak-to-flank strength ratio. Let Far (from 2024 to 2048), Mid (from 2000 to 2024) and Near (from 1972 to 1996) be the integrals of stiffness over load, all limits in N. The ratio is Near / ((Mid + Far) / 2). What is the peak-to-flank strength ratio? 1.12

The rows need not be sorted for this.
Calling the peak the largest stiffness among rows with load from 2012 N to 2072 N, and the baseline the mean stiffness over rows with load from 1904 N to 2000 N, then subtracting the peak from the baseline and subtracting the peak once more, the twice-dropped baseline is -9.9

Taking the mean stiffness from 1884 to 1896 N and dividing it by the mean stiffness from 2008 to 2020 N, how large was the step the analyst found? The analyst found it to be 0.97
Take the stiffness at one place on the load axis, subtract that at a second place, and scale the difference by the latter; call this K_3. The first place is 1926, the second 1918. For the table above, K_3 -0.04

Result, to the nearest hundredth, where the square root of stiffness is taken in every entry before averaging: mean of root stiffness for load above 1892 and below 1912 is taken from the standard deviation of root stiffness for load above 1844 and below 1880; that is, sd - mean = -2.95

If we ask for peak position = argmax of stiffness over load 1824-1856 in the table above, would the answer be 1854 N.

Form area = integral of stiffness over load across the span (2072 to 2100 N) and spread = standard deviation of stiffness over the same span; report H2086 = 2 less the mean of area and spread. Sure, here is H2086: -116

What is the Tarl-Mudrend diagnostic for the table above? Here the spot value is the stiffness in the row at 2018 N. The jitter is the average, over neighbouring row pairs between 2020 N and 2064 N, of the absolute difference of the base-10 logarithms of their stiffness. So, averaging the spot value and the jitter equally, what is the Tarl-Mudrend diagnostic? 4.4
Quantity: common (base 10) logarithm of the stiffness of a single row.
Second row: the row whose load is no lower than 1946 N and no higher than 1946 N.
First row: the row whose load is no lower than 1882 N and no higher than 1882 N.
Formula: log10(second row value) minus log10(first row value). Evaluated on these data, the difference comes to 0.07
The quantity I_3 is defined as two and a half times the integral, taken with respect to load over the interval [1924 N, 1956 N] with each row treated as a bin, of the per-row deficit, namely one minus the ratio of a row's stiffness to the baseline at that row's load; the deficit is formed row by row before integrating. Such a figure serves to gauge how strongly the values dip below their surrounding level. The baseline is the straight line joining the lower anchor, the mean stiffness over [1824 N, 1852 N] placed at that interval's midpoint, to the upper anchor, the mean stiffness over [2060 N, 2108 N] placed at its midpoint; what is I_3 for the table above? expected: -12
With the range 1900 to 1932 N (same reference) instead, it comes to -17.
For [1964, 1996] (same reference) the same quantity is -4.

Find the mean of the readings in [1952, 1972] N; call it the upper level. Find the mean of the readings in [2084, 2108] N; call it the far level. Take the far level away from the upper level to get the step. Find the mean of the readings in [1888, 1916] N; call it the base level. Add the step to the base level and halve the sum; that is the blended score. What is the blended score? 4.7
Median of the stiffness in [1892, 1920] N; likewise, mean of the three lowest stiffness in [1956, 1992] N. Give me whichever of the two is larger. 9.17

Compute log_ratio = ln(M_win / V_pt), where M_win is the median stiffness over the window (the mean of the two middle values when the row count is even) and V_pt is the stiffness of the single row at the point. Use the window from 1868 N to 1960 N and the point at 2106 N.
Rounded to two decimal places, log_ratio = 0.12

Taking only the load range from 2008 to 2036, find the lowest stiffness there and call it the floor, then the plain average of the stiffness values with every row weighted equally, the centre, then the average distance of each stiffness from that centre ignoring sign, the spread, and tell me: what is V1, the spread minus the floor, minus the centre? -11.4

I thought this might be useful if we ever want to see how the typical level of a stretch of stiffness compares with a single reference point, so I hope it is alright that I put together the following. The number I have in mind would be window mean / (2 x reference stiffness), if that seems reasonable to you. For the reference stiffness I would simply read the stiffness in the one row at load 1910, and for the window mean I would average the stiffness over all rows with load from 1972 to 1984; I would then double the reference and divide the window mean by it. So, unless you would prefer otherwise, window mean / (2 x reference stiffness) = 0.451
